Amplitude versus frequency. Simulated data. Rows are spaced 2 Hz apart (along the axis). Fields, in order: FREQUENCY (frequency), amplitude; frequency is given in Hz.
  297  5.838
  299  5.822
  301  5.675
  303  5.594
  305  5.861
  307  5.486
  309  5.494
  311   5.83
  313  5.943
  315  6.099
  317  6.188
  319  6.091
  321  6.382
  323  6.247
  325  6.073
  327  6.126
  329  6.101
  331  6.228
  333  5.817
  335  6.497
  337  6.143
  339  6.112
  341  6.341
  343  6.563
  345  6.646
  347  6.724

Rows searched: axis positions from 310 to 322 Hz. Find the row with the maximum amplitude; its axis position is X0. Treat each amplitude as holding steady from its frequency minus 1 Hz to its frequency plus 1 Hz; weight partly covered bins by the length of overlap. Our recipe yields 321 Hz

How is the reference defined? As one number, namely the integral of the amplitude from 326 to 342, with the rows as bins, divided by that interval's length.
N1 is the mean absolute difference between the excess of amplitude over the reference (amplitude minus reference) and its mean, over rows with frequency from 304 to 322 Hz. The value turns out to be 0.23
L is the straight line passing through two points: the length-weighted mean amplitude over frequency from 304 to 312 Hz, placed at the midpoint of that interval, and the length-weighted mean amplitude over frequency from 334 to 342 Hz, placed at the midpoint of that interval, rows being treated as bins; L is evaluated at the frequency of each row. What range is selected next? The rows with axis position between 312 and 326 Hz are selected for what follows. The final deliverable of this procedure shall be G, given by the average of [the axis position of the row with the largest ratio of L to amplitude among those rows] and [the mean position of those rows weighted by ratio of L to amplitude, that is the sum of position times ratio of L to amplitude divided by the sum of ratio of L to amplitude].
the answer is 322.0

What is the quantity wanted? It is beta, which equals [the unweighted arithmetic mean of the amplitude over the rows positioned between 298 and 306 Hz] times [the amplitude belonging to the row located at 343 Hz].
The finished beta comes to 38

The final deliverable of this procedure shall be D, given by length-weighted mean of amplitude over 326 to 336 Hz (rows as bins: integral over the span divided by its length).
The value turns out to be 6.15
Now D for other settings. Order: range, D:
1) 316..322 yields 6.22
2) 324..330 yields 6.10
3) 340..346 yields 6.52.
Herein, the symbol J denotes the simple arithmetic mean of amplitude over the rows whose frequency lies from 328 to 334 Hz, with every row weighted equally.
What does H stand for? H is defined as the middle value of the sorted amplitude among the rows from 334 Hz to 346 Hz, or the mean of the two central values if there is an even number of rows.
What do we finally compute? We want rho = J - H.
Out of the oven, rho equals -0.4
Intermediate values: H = 6.42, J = 6.05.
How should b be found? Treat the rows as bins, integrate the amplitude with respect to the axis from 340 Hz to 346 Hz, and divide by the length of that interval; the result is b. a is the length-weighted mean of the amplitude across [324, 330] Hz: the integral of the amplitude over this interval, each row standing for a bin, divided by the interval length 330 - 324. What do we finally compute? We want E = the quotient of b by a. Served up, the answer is 1.07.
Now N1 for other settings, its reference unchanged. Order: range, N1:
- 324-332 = 0.05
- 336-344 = 0.16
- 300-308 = 0.11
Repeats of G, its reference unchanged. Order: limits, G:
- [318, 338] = 330.6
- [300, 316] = 308.5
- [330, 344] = 335.0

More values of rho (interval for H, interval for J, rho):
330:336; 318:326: 0.0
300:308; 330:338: 0.5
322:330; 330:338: 0.1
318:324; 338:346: 0.2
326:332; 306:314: -0.4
